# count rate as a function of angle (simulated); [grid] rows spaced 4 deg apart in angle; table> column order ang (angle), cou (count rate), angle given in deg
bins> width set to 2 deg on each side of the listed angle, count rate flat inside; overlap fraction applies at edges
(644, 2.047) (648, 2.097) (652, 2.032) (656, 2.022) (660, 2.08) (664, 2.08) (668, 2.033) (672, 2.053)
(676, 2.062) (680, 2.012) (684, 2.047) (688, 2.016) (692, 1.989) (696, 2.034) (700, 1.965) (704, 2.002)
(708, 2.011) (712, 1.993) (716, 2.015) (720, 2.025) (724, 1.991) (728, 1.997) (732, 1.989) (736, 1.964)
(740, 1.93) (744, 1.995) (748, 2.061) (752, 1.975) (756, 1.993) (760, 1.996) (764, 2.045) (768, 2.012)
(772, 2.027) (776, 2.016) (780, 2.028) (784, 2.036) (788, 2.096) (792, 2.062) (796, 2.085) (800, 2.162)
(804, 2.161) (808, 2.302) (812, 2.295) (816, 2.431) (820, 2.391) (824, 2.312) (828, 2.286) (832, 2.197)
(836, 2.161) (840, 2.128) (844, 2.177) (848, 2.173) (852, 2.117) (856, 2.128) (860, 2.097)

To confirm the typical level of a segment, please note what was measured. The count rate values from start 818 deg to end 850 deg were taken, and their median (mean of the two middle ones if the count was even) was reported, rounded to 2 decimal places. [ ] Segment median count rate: 2.19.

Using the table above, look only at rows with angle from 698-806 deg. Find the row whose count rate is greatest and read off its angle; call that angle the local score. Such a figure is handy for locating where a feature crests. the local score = 800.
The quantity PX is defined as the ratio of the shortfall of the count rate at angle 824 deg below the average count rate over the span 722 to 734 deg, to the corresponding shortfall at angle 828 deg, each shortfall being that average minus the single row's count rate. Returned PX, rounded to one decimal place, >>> 1.1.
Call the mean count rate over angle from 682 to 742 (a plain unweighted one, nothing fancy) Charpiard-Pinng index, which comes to 2.00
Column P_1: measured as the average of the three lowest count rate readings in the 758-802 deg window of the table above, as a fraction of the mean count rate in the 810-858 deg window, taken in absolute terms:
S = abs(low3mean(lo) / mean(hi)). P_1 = 0.90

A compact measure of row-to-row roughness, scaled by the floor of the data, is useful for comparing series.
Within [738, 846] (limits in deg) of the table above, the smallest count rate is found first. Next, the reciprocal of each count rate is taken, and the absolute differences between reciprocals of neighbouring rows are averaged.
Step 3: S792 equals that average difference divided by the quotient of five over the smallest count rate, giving 0.0038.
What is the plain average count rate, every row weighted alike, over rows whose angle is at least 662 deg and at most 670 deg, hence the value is 2.06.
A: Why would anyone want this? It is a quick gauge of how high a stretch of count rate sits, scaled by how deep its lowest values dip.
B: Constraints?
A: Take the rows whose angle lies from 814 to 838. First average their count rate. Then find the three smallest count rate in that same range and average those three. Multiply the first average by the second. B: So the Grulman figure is 5.1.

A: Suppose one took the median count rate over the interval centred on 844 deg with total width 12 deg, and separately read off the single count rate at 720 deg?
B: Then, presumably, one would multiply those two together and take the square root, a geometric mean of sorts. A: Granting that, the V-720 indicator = 2.10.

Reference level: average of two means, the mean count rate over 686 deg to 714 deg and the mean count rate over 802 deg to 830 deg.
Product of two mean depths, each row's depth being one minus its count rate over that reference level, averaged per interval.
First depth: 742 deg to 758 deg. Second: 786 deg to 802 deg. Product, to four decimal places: 0.0018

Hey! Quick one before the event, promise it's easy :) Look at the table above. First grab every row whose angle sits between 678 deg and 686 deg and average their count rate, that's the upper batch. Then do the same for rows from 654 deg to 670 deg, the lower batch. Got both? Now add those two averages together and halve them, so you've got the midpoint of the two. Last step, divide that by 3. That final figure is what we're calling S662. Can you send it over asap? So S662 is 0.681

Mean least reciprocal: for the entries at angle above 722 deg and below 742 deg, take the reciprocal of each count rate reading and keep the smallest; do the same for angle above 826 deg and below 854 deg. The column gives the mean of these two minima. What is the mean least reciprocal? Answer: 0.469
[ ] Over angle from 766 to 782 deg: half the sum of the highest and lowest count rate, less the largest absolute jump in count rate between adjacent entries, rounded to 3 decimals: 2.005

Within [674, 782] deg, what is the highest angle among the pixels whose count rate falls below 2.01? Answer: 760 deg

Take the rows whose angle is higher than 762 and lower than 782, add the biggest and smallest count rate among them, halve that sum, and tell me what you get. 2.03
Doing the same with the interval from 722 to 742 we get 1.96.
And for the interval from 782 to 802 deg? 2.10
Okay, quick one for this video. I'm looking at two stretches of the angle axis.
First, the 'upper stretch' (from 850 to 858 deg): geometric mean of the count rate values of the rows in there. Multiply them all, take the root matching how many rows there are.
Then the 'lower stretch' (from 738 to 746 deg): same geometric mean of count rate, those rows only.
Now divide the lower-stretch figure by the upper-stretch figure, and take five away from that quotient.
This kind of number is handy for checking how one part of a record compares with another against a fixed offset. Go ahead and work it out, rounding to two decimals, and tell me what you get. -4.08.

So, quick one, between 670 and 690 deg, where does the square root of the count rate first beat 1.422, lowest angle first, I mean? 672 deg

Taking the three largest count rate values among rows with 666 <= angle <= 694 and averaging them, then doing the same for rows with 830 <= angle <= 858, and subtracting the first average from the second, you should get 0.13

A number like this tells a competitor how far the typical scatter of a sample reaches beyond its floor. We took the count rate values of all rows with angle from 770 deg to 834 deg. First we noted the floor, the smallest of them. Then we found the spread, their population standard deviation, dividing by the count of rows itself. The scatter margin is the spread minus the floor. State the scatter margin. -1.88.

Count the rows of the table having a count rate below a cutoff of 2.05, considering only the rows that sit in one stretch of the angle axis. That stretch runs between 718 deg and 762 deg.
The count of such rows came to 10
